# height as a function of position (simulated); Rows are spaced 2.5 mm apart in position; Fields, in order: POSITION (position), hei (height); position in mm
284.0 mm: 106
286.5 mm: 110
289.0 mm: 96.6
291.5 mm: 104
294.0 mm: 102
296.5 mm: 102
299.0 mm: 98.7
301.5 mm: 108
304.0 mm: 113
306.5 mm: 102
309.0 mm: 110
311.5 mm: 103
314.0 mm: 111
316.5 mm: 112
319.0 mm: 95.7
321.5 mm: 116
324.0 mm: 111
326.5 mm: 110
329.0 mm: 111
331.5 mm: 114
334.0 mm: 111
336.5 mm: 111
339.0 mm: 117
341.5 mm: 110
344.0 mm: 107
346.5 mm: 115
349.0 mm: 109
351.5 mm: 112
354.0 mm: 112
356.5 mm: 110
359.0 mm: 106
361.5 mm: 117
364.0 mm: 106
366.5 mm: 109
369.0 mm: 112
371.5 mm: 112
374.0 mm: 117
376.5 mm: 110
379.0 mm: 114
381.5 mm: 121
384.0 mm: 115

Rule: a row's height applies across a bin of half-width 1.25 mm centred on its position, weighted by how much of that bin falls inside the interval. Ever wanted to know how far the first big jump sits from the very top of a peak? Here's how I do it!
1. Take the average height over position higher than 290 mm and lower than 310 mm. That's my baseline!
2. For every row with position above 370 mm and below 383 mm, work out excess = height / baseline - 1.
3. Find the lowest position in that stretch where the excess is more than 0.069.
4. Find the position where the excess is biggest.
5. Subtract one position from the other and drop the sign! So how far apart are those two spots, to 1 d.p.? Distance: 7.5 mm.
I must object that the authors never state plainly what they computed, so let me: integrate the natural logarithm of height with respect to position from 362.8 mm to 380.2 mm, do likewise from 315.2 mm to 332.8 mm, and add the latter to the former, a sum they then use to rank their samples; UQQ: 164.7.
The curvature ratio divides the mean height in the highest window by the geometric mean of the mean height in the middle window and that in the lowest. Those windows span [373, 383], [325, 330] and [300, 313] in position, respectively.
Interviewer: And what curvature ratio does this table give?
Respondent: 1.06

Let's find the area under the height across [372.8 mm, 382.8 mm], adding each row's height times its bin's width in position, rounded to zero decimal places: 1155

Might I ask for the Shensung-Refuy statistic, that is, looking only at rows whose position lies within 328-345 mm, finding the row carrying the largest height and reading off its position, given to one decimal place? 339.0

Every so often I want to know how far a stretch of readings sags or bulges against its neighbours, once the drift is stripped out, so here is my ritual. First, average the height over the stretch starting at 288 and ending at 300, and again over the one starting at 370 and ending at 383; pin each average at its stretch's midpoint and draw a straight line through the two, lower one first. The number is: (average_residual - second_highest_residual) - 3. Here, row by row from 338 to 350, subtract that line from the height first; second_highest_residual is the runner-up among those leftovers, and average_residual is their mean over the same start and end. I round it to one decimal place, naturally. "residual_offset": -6.0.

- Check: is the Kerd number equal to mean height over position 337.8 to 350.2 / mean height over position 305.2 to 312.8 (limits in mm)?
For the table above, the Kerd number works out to 1.06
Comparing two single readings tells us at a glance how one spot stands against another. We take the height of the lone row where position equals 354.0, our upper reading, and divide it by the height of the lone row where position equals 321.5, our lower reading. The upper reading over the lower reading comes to 0.966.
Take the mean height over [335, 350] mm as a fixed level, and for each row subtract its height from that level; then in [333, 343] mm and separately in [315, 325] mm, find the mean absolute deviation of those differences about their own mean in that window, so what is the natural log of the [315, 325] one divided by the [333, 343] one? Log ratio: 1.0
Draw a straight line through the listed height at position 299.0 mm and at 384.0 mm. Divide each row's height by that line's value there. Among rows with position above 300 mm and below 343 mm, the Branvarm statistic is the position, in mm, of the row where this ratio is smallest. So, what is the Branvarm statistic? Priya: 319.0 mm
